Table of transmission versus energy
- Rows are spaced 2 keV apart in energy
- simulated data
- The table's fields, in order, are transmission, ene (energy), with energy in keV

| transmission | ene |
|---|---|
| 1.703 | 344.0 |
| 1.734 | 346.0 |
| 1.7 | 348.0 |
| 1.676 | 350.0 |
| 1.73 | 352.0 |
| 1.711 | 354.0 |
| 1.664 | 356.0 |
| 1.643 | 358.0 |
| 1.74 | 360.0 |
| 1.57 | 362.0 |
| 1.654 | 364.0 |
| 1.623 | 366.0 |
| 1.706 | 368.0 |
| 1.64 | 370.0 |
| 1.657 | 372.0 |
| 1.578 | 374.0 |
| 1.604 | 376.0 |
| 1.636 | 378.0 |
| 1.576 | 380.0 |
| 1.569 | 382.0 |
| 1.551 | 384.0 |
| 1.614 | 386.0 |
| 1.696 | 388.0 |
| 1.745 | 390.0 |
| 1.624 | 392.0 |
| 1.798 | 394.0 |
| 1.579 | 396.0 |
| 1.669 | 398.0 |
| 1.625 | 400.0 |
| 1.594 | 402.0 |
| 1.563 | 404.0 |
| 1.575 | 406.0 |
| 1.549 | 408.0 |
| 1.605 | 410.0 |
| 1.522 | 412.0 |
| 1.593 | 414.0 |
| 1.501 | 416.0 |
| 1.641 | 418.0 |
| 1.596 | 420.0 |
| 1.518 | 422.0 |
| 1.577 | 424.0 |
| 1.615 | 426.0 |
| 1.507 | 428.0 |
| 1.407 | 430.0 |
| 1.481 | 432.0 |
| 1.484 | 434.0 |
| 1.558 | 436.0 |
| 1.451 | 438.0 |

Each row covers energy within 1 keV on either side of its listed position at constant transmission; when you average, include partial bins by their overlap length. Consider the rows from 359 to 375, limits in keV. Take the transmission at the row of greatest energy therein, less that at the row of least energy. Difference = -0.16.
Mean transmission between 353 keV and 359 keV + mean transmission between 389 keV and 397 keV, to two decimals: 3.36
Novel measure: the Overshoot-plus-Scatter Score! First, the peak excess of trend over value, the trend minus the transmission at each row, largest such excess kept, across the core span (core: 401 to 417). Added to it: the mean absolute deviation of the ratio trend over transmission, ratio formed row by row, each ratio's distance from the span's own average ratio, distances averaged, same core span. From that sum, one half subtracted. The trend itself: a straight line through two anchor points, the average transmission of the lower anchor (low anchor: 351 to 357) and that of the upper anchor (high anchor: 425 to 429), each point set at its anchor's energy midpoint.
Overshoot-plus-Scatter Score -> -0.401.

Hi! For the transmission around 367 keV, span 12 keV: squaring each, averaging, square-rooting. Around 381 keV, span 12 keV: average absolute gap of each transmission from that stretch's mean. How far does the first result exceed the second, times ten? 16.2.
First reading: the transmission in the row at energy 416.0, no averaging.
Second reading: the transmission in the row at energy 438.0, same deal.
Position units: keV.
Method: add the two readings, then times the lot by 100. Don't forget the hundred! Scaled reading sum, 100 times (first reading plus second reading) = 295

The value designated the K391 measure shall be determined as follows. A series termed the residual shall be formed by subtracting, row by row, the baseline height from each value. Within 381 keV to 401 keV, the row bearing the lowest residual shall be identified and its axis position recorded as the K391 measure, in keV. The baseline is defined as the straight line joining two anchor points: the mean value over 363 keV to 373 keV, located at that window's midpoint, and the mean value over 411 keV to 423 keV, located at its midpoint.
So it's 384.0 keV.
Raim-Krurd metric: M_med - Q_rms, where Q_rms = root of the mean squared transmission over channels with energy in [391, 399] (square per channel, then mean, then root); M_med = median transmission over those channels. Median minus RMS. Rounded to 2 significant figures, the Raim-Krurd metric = -0.023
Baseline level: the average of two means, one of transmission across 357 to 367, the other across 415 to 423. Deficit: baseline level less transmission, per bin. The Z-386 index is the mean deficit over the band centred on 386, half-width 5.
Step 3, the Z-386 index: -0.030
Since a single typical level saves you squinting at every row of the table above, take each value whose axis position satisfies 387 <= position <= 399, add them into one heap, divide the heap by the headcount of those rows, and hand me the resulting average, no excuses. 1.69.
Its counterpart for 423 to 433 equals 1.52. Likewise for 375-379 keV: 1.62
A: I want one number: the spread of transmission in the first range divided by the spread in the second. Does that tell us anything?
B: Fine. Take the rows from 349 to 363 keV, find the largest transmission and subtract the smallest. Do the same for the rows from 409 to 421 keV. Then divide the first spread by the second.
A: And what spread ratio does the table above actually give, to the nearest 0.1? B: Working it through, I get 1.2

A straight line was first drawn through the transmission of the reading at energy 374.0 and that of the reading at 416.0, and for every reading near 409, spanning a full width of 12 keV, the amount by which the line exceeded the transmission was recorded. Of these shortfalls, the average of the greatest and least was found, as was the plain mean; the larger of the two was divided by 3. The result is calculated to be -0.02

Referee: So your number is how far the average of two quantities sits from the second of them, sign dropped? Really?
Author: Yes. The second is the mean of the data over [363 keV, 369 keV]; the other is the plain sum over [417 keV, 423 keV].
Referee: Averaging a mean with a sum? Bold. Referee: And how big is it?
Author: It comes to 1.55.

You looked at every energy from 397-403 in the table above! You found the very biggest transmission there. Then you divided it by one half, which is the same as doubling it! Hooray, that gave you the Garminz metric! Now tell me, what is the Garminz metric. 3.34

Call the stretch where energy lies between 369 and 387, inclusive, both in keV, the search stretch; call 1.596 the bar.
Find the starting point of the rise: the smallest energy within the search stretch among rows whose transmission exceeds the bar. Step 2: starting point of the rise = 370.0 keV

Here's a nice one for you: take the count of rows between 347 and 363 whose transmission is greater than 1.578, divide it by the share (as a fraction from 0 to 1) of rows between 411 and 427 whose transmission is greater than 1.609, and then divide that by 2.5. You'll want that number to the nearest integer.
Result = 11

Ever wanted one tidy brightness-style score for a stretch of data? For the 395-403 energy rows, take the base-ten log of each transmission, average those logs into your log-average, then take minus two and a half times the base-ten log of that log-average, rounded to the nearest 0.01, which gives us 1.70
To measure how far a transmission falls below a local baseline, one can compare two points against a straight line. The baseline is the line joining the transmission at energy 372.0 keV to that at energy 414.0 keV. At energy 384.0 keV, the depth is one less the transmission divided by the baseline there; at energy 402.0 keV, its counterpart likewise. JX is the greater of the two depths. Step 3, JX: 0.054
